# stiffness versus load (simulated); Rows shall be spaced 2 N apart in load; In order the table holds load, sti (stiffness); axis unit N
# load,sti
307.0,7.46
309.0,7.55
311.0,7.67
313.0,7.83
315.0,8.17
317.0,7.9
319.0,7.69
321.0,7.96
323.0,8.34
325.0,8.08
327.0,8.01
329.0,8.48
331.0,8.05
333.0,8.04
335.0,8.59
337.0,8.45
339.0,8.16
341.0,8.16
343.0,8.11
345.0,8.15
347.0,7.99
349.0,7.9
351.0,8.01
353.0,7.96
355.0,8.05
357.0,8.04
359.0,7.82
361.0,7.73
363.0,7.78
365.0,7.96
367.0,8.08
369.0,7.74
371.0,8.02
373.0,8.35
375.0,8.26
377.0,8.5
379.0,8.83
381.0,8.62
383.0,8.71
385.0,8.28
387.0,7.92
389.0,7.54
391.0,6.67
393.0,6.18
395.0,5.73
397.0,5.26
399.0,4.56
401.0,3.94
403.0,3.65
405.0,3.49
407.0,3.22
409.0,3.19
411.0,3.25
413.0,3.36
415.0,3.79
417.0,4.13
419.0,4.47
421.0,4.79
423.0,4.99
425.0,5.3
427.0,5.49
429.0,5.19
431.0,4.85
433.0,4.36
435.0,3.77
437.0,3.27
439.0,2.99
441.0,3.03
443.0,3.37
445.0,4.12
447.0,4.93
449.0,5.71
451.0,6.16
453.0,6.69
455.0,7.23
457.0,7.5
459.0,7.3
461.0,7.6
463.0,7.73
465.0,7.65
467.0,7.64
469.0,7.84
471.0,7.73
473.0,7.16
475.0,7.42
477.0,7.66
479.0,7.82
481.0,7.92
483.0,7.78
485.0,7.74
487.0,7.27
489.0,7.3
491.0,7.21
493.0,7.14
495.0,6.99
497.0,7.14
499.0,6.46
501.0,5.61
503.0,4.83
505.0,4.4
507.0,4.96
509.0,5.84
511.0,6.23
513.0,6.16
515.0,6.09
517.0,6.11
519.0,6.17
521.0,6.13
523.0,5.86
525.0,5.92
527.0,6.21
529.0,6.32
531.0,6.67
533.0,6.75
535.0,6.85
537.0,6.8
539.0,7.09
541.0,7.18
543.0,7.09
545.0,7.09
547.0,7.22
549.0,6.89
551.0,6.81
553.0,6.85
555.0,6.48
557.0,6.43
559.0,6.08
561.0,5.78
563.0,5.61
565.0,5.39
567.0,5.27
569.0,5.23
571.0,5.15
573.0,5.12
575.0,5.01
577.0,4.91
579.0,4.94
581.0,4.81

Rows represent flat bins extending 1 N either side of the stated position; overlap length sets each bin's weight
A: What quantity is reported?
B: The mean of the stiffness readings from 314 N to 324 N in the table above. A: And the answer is 8.0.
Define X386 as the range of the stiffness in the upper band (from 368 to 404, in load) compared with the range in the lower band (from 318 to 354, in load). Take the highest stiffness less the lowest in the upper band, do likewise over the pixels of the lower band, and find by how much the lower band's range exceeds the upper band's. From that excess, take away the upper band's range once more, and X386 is -9.5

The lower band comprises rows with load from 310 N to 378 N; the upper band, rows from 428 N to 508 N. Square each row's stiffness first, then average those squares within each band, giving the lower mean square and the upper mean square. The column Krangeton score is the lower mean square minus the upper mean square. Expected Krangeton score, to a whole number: 24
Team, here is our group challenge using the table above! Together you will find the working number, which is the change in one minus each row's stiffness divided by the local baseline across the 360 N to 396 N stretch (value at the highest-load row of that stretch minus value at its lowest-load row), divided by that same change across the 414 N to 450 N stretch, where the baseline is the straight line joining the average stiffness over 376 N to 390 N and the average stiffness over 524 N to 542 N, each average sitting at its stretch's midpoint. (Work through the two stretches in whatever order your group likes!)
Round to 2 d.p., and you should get -0.73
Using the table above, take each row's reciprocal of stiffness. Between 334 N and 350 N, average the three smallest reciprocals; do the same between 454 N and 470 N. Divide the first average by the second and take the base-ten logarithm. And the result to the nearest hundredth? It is -0.04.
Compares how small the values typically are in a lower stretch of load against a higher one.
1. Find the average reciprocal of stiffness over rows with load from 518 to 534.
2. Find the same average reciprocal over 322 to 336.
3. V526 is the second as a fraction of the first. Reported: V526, 0.76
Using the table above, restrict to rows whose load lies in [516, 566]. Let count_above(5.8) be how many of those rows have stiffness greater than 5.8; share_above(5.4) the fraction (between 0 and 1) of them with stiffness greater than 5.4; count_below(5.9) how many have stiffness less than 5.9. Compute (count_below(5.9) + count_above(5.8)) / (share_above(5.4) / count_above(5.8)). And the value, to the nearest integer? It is 596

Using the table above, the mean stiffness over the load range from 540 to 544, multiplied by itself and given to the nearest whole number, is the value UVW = 51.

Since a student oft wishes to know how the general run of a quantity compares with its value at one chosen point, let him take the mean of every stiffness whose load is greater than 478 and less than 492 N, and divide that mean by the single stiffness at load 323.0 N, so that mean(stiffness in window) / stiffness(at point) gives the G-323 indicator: 0.91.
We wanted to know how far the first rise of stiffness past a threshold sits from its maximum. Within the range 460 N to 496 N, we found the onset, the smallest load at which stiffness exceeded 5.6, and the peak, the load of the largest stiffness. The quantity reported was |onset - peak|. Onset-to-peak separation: 20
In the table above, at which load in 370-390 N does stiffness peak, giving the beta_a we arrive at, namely 379.0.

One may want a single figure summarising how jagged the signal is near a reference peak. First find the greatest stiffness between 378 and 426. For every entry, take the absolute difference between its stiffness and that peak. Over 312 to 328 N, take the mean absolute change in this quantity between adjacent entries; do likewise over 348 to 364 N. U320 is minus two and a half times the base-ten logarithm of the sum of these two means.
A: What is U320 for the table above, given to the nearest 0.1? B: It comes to 1.2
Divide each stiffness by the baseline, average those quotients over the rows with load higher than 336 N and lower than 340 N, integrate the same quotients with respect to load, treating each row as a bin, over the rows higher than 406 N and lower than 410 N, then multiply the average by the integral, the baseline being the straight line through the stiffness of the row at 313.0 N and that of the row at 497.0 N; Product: 1.8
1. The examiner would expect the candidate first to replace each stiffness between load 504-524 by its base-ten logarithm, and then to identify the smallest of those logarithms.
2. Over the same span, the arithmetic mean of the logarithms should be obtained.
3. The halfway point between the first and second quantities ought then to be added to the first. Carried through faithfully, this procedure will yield 1.35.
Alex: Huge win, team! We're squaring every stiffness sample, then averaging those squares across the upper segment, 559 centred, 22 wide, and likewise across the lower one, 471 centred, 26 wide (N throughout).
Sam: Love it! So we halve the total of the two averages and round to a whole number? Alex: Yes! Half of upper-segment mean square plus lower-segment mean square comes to 48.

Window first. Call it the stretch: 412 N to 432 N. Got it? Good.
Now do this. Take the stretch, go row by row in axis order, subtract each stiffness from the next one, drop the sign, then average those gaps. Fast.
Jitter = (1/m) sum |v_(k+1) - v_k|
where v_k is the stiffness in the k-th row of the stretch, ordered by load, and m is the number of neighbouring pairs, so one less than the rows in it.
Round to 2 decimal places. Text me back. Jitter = 0.31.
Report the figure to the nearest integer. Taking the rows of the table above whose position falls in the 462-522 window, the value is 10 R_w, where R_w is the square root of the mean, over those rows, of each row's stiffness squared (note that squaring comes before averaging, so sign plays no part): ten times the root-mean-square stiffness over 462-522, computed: 69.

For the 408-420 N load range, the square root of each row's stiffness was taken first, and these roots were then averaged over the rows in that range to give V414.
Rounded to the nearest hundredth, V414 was 1.92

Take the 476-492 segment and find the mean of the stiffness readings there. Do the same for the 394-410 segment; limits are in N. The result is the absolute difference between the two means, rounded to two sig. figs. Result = 3.5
